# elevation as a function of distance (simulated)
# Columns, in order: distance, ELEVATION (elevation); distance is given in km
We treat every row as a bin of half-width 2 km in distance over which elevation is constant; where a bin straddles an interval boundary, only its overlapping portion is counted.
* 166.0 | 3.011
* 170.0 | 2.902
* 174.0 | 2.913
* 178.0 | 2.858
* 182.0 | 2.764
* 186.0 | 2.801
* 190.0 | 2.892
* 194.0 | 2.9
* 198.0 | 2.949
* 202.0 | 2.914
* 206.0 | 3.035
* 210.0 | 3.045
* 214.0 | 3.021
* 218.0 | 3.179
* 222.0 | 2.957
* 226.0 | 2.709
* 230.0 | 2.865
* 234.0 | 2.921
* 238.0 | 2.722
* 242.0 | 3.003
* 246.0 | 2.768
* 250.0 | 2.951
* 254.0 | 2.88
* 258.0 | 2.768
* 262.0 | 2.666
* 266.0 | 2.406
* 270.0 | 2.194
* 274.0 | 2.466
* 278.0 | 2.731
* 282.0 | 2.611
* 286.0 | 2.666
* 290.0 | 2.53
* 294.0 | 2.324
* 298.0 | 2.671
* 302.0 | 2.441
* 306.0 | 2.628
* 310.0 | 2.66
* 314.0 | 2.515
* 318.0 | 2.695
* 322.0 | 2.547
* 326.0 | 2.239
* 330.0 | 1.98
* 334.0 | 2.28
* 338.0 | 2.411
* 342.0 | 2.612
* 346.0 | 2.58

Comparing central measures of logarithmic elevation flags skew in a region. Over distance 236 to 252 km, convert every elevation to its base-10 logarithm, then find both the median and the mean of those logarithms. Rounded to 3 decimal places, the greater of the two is 0.456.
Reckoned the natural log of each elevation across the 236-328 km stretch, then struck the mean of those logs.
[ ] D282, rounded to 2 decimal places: 0.96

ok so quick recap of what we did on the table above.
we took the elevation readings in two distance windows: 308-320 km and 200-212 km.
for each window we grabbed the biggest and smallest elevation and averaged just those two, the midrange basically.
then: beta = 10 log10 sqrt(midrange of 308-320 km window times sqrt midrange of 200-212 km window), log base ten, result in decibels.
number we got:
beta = 3.26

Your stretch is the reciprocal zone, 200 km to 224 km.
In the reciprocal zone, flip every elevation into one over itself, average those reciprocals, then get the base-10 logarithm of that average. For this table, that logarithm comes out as -0.480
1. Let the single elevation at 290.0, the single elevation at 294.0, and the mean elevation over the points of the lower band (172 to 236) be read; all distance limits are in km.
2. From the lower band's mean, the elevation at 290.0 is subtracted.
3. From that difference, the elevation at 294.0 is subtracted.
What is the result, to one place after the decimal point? -1.9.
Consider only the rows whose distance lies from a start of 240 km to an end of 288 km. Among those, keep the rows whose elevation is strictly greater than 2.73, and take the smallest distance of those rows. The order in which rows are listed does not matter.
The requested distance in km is 242.0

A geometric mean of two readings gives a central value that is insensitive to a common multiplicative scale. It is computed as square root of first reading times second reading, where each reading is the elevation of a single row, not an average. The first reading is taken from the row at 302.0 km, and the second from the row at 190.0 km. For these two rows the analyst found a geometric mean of 2.66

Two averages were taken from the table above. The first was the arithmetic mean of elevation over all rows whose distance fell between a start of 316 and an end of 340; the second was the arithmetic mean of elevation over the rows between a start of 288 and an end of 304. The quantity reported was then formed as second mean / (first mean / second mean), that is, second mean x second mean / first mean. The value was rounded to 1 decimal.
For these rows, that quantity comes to 2.6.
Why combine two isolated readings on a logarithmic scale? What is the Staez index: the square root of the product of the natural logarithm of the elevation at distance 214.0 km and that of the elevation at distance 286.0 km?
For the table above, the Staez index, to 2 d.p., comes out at 1.04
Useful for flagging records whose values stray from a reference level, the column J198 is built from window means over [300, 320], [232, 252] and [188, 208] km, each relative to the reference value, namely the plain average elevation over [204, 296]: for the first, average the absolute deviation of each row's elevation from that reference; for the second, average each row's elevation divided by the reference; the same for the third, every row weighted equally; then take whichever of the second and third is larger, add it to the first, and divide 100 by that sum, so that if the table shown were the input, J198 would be 81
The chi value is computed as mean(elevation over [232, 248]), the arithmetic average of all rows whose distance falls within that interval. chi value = 2.85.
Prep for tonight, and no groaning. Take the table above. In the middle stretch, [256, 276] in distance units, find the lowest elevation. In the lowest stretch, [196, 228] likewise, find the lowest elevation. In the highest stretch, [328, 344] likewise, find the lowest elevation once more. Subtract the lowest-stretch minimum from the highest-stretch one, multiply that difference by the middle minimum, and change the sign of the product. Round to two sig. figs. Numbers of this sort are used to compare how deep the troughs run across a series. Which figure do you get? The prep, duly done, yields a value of 1.6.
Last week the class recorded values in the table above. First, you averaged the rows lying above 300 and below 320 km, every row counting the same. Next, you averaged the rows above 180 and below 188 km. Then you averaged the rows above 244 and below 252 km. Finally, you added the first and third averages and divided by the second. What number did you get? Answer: 1.96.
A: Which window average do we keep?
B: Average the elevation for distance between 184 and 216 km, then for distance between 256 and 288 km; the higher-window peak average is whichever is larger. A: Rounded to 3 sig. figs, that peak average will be 2.94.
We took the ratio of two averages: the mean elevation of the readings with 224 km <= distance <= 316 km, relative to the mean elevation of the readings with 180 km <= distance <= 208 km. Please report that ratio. 0.918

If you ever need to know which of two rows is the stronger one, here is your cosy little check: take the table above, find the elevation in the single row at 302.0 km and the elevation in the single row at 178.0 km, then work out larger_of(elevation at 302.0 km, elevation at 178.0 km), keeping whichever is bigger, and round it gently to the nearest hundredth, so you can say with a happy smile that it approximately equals 2.86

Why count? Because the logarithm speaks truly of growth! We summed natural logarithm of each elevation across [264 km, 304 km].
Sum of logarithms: 9.2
